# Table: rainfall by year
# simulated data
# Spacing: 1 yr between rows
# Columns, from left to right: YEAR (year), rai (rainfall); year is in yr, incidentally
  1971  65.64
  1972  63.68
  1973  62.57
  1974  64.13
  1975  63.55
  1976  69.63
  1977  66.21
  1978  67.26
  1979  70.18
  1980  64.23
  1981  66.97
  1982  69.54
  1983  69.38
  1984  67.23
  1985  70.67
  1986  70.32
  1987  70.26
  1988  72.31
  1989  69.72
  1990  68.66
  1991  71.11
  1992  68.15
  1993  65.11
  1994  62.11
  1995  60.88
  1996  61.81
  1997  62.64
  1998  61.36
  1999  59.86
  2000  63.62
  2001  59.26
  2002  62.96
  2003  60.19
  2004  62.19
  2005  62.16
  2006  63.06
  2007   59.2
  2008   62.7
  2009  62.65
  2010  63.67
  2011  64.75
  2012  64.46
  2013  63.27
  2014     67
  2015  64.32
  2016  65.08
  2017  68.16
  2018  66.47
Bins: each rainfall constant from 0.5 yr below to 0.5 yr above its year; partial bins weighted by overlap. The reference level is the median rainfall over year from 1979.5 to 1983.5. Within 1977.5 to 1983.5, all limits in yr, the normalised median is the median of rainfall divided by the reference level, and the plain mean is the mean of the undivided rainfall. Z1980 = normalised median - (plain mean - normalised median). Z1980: -66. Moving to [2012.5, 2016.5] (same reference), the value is -63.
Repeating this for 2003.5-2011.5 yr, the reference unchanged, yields -61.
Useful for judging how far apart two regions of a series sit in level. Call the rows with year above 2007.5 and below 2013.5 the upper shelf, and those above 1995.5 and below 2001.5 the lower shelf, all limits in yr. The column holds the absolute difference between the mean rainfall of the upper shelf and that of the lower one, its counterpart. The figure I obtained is 2.2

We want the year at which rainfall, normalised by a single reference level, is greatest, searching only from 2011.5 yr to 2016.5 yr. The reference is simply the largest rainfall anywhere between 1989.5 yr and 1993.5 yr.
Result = 2014 yr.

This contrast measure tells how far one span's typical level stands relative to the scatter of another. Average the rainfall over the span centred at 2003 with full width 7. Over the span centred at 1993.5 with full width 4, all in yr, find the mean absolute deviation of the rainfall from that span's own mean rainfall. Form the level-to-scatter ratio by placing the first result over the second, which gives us 24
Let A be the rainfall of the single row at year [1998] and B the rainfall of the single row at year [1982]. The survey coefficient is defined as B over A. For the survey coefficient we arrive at 1.13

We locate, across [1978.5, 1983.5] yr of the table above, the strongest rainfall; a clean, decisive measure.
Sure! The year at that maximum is 1979 yr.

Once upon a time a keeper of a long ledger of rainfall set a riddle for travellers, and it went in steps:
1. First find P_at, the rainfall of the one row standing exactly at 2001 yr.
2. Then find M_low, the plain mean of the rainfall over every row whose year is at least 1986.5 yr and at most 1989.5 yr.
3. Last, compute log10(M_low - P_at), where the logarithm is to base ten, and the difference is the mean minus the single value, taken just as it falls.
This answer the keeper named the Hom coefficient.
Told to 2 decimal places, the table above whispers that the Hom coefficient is 1.06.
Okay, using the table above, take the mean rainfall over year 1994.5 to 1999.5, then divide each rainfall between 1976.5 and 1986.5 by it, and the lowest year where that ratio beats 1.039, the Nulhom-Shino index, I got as 1977 yr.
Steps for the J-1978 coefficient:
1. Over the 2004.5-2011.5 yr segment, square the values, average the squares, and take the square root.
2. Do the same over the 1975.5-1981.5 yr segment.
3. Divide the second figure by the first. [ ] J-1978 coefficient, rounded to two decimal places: 1.08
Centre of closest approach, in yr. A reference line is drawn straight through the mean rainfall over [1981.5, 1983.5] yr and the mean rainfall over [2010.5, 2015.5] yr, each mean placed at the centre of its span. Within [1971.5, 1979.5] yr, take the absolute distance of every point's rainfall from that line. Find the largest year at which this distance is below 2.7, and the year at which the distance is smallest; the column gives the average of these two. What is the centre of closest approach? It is 1979.0 yr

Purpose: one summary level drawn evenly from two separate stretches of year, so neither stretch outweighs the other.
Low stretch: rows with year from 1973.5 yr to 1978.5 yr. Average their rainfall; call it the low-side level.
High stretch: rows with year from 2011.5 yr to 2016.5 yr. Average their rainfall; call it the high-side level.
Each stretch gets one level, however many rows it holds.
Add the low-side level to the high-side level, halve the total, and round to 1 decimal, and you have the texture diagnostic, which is 65.5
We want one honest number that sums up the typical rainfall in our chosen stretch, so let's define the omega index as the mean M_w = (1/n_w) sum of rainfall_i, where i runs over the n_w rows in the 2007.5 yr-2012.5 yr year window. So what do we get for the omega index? 63.6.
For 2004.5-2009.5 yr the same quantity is 62.0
